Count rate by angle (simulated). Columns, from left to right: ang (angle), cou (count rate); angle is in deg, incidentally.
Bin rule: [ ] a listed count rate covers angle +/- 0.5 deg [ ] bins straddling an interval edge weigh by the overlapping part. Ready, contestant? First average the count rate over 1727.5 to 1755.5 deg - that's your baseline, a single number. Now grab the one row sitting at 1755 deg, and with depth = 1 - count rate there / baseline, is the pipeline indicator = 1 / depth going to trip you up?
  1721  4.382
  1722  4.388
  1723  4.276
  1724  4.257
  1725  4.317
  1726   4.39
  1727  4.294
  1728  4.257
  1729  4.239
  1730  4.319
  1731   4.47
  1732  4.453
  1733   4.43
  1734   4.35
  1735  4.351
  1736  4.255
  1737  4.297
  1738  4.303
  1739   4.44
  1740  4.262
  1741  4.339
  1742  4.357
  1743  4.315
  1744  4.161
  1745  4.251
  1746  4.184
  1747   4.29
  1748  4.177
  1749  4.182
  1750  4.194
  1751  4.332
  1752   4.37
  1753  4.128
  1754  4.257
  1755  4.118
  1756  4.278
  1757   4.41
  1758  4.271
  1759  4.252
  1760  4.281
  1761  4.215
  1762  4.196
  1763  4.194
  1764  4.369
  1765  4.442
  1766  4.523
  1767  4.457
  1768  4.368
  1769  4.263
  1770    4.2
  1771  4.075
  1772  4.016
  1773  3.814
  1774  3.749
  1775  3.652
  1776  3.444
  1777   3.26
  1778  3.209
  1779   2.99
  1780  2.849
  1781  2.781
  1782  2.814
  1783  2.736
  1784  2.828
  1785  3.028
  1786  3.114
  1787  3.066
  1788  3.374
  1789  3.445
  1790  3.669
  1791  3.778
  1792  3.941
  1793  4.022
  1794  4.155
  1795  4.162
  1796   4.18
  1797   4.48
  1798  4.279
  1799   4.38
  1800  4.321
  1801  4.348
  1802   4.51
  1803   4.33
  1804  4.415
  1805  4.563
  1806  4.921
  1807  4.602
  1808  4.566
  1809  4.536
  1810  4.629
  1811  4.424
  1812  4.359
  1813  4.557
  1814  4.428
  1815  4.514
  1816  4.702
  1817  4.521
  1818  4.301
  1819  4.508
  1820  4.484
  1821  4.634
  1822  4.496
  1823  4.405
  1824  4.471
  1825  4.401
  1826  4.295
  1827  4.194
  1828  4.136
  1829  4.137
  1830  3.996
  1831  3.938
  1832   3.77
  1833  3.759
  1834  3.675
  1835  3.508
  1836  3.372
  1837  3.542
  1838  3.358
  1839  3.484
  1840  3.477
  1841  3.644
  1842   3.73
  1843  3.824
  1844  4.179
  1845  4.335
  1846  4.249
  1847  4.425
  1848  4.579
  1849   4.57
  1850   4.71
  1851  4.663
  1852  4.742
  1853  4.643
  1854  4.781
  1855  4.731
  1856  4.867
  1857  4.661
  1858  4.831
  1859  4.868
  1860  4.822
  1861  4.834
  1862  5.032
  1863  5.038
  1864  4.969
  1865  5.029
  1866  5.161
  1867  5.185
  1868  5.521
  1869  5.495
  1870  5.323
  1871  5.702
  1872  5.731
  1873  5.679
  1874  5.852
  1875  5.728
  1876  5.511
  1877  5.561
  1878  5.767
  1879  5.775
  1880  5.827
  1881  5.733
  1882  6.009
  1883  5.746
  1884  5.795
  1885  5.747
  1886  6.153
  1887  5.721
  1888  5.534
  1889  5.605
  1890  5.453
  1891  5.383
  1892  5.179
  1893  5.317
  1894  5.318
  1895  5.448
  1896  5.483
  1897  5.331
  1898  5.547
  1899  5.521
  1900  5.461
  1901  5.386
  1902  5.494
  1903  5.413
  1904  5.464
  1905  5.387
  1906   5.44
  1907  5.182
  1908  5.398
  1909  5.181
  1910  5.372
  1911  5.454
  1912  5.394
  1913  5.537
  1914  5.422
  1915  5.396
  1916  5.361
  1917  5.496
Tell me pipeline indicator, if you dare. 25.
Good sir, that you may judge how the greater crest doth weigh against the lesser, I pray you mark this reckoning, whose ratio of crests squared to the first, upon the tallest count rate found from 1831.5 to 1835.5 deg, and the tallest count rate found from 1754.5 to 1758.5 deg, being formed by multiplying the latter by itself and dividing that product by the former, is 5.16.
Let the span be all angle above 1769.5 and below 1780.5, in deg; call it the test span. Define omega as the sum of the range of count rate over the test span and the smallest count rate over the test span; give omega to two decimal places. 4.20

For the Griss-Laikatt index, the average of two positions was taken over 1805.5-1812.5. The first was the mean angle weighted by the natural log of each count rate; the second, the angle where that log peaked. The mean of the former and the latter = 1807.5 deg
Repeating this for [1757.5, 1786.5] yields 1768.5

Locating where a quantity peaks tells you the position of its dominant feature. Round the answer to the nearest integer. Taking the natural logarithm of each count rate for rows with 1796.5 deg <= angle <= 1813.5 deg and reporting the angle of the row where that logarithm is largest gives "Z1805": 1806 deg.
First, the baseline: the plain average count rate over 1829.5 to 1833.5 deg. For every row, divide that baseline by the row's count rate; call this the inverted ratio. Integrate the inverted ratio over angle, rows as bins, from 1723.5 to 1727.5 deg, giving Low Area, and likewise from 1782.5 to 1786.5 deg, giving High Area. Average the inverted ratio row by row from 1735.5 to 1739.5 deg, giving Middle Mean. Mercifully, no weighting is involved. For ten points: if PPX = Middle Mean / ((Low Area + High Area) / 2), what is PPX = 0.201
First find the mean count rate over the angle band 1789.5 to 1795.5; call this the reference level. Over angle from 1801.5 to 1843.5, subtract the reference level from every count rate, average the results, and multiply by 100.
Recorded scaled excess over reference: 24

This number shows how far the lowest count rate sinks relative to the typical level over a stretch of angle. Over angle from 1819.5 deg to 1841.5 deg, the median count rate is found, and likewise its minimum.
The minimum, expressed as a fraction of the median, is 0.85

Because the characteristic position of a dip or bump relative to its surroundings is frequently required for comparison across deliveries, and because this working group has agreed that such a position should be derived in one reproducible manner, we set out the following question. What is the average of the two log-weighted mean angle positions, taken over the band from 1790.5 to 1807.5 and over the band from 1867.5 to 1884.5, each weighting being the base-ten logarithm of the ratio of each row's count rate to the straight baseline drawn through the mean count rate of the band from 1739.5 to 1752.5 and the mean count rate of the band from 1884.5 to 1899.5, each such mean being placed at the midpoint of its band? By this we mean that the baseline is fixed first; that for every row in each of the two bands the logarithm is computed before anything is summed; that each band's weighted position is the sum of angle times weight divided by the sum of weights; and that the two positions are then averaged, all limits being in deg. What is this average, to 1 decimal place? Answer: 1836.7 deg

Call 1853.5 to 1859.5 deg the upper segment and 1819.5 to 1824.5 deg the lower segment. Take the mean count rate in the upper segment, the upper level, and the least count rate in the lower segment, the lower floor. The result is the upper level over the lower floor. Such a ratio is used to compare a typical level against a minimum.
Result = 1.09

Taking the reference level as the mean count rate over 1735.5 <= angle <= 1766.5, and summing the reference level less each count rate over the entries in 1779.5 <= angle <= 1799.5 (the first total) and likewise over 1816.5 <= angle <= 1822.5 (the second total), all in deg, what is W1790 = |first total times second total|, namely 18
